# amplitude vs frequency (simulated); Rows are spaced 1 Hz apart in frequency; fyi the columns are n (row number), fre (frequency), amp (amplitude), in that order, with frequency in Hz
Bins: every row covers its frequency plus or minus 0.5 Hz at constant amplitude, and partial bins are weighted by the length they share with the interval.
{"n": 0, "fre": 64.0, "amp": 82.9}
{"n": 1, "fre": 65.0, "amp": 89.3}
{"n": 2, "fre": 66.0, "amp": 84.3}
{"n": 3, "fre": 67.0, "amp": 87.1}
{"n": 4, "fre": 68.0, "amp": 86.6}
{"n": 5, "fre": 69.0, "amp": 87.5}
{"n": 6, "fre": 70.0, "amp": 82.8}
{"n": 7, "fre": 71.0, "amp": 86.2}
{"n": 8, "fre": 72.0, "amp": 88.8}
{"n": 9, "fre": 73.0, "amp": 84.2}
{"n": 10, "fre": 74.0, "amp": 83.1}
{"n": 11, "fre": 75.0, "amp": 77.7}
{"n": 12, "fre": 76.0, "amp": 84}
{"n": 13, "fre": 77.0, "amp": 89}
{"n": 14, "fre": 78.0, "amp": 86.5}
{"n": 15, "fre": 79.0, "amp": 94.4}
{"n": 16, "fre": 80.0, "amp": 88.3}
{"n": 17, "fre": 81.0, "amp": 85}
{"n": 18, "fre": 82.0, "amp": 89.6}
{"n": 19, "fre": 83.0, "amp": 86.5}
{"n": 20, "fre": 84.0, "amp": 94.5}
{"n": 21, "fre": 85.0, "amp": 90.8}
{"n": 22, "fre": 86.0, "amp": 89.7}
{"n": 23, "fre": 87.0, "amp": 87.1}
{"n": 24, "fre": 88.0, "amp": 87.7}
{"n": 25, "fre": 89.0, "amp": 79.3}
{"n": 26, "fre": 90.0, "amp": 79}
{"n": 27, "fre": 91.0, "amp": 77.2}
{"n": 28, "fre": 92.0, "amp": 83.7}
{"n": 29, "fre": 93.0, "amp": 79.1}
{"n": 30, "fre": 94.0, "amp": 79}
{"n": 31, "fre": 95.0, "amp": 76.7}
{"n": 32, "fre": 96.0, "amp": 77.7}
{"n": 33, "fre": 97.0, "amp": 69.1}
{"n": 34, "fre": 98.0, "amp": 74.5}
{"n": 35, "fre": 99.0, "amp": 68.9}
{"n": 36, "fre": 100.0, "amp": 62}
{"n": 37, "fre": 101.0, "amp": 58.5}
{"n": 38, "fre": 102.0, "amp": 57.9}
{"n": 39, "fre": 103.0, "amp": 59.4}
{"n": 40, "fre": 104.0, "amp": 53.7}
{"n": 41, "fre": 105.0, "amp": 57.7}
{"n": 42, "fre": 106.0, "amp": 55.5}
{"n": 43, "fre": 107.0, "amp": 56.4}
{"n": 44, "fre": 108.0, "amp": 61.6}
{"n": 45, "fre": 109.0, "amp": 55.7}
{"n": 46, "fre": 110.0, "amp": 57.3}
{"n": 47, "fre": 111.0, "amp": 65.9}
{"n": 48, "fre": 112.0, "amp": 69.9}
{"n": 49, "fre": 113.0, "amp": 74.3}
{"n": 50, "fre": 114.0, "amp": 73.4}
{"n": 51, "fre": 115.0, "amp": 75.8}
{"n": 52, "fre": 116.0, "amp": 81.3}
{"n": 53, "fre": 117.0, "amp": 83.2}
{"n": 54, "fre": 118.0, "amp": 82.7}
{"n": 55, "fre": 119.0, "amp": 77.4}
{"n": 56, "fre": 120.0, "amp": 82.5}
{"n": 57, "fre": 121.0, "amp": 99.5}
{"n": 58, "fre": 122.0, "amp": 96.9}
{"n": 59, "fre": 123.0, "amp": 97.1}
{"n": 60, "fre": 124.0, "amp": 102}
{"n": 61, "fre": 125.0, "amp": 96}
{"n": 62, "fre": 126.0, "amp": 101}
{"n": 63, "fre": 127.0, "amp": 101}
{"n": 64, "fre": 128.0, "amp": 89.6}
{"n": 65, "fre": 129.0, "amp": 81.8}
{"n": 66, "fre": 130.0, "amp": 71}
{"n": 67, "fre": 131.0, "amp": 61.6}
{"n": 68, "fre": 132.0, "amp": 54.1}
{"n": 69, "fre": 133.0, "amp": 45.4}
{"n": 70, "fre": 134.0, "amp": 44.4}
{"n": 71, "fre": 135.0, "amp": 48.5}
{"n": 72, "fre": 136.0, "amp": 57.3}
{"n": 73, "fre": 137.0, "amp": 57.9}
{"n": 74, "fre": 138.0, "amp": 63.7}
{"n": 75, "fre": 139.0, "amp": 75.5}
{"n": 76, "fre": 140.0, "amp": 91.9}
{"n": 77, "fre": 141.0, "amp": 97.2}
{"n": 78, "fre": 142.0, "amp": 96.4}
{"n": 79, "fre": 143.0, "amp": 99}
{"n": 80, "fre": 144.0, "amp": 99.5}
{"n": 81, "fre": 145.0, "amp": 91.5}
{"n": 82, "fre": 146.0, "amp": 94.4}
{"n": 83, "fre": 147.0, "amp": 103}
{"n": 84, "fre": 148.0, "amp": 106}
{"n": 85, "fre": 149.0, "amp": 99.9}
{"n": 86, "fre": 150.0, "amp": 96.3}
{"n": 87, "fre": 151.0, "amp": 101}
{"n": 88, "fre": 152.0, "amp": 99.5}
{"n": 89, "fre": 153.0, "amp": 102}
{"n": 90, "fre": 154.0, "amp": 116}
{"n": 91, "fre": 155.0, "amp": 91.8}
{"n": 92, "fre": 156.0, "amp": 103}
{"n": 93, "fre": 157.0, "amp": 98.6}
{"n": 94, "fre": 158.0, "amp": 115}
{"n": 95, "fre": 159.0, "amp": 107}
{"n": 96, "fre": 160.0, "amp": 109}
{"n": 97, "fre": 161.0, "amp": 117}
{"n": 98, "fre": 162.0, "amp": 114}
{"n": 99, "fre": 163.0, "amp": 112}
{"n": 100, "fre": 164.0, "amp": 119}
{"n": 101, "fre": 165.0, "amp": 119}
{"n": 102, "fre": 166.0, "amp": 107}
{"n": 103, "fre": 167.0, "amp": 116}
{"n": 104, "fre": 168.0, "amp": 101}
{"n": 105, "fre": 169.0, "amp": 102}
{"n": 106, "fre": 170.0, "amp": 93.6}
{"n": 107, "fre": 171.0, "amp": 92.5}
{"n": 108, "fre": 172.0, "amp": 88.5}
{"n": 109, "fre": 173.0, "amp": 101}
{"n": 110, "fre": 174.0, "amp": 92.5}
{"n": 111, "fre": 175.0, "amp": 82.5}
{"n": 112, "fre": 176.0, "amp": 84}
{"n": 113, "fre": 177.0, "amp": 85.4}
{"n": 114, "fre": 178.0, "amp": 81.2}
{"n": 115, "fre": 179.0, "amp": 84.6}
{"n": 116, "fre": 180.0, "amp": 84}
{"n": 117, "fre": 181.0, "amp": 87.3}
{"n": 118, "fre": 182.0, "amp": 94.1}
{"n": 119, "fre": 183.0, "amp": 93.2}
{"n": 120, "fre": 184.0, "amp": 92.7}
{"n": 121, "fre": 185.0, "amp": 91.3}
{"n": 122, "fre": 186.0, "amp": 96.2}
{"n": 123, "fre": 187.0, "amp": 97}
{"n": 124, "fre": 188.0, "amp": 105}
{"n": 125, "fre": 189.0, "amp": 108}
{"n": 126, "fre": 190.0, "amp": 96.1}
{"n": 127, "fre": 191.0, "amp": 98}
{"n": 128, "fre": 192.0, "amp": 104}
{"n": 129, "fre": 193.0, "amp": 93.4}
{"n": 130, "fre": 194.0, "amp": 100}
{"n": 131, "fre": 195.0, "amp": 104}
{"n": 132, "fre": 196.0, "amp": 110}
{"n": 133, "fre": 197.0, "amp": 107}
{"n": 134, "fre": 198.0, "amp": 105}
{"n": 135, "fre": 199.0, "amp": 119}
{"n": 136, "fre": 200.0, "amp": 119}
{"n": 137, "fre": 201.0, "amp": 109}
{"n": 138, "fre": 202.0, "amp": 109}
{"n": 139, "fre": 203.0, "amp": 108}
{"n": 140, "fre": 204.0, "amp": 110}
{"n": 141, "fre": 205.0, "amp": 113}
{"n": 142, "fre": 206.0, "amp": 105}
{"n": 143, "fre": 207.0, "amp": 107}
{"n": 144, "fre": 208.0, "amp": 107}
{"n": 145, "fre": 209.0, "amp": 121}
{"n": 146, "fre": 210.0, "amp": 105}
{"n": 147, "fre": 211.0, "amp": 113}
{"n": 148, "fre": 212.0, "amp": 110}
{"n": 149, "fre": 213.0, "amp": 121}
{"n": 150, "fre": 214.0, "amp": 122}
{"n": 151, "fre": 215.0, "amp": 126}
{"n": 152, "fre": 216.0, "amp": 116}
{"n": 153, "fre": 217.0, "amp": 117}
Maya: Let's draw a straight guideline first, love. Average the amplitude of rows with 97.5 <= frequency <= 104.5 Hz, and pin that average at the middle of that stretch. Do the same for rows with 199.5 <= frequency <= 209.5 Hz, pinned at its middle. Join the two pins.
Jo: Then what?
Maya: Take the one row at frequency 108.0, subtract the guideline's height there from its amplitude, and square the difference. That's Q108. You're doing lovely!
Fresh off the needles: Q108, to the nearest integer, 15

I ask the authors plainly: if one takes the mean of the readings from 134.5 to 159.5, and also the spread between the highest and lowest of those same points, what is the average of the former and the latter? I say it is 80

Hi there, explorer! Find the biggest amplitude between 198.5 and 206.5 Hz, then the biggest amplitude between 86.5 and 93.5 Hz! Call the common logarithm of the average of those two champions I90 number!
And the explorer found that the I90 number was 2.01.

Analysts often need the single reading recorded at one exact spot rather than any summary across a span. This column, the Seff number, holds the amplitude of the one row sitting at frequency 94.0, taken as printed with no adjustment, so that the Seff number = 79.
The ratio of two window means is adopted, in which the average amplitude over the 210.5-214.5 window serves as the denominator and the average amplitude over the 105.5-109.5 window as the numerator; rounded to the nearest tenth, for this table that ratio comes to 0.5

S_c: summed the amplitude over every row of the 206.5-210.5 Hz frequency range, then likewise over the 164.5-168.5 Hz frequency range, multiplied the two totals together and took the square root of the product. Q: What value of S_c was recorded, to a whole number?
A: 441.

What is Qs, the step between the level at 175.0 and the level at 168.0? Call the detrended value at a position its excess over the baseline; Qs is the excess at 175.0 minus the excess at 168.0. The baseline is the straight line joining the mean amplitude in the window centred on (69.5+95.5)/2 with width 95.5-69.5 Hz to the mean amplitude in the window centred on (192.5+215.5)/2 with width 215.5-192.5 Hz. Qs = -20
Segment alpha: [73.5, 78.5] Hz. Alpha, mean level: 84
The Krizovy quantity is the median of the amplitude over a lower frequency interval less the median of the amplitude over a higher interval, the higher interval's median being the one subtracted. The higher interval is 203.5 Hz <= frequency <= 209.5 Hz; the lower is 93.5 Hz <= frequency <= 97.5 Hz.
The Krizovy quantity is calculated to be -31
